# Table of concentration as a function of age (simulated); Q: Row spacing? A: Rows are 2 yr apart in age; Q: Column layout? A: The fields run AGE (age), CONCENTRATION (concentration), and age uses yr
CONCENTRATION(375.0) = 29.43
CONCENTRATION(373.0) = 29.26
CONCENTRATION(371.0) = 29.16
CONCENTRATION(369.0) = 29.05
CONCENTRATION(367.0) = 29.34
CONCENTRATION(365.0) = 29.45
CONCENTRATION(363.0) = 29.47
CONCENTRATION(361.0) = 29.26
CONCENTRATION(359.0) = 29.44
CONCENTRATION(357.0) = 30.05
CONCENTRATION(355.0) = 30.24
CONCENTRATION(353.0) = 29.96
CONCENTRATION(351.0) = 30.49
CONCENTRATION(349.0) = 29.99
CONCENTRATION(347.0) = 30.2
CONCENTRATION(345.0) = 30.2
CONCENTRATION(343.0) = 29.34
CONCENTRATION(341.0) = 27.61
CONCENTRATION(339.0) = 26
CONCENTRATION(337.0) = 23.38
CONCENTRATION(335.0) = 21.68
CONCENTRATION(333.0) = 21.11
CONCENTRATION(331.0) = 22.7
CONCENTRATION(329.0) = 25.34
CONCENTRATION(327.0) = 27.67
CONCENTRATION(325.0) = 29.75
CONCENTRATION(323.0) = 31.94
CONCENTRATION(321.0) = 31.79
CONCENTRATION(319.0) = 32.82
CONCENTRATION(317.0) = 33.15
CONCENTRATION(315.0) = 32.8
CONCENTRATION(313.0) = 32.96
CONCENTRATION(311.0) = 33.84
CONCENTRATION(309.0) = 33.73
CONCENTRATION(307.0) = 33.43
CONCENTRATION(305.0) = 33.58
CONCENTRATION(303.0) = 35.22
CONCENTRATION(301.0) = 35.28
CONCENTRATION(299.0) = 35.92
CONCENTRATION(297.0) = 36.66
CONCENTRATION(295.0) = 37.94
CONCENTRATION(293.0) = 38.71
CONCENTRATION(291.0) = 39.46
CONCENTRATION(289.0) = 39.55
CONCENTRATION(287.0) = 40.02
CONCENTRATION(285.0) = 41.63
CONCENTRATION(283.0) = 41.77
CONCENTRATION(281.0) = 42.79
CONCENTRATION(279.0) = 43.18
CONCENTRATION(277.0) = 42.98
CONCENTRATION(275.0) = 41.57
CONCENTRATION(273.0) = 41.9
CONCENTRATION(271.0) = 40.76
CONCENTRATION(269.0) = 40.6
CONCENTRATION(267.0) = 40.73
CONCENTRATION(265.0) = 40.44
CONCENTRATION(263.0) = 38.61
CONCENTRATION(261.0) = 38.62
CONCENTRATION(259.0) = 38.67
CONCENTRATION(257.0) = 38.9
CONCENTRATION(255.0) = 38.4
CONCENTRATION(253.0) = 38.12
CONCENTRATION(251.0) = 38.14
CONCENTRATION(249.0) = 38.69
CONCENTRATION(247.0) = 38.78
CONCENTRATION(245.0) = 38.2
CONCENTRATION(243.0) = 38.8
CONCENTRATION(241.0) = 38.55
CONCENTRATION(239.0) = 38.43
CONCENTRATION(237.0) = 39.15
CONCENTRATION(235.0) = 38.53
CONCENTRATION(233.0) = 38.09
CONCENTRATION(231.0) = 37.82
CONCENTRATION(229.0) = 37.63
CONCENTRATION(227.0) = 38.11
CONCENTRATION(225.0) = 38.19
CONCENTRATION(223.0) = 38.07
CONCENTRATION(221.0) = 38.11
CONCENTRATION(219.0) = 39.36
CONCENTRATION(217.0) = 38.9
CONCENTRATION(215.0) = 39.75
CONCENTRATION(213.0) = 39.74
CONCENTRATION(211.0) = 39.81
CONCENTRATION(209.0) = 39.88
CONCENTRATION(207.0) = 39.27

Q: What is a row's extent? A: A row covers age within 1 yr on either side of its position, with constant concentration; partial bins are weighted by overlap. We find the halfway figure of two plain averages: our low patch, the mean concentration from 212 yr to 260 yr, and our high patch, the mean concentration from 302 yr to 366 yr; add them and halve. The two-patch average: 34.1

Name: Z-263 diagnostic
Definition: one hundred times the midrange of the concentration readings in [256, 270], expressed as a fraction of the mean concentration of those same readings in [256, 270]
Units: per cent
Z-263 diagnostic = 100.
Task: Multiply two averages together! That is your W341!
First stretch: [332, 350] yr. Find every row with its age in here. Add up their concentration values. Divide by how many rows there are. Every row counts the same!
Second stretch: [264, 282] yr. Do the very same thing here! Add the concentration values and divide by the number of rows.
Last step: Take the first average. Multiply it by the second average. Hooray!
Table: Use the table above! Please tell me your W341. 1109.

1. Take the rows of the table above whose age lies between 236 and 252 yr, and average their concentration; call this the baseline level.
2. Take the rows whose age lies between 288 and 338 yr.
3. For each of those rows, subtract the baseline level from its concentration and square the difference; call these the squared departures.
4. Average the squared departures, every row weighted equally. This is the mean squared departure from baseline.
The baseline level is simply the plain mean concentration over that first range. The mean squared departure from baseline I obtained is 72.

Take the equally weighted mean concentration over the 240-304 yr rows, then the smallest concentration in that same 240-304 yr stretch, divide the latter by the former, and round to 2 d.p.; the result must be 0.89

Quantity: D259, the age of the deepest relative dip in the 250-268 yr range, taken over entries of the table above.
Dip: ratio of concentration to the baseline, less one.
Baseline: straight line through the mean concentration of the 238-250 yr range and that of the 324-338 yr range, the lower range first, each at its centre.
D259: 251.0 yr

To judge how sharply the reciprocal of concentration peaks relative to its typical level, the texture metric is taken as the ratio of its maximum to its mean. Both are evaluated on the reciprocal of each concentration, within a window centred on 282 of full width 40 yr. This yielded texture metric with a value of 1.13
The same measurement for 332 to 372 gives 1.32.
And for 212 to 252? 1.02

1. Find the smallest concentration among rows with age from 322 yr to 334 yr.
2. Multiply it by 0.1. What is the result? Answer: 2.11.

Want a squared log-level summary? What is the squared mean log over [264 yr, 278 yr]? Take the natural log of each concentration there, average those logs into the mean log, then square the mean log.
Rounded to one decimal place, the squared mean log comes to 13.8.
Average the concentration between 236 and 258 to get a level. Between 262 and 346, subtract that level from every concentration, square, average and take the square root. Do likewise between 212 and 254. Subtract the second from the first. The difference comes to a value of 6.9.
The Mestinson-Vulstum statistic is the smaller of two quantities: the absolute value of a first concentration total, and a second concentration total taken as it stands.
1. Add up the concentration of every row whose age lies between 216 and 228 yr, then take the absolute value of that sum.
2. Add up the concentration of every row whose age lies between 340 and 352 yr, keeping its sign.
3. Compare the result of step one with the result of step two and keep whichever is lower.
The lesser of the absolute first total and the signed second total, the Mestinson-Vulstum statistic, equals 178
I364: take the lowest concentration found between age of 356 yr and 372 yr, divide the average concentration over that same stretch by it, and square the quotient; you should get 1.02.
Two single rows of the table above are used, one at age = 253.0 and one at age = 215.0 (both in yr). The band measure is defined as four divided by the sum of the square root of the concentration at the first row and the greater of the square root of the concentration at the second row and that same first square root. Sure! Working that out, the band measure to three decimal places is 0.321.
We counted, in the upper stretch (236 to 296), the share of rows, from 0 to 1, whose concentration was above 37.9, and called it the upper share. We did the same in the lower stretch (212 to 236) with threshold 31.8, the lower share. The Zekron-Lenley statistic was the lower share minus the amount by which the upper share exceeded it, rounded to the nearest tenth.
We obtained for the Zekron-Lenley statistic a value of 1.0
